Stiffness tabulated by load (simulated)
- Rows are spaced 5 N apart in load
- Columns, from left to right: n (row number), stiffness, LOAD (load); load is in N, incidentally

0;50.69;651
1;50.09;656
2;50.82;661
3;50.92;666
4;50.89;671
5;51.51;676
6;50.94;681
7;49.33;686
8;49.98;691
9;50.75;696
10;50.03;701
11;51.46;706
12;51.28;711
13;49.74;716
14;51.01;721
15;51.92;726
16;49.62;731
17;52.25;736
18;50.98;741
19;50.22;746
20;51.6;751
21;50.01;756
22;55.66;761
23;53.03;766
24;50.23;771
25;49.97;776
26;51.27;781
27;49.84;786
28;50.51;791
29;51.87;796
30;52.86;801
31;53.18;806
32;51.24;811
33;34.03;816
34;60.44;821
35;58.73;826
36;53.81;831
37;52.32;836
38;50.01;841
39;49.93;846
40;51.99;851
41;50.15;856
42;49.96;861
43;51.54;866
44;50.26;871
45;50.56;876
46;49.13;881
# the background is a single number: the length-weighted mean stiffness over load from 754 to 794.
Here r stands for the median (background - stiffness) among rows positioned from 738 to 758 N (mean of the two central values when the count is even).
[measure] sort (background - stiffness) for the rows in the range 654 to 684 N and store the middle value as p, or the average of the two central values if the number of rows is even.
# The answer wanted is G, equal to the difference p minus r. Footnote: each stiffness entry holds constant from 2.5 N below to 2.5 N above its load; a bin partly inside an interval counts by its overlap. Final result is -0.3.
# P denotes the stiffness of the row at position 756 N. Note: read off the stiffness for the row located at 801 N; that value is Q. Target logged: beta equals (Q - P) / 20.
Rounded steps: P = 50.01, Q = 52.86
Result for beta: 0.14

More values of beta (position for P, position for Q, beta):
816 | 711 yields 0.86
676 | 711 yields -0.01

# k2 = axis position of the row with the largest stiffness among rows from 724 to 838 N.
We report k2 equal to 821 N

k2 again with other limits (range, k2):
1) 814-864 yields 821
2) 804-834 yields 821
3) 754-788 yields 761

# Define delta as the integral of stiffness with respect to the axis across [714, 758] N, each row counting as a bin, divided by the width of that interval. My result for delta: 50.8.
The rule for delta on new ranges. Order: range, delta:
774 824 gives 50.6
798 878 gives 51.3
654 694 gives 50.6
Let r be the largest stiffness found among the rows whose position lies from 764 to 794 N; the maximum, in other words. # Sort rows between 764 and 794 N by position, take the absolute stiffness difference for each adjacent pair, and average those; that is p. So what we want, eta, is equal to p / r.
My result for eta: 0.024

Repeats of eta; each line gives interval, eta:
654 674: 0.006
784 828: 0.105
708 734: 0.029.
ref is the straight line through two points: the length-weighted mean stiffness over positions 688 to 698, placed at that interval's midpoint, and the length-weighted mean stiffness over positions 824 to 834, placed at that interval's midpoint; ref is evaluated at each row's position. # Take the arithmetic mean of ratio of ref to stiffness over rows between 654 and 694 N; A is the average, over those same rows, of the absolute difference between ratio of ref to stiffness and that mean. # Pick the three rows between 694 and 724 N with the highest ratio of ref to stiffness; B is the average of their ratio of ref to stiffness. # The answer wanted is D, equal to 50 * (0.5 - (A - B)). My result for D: 75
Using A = 0.0151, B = 1.02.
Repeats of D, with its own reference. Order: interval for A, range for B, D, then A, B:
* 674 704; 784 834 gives 87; 0.0161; 1.26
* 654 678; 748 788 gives 79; 0.0038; 1.08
